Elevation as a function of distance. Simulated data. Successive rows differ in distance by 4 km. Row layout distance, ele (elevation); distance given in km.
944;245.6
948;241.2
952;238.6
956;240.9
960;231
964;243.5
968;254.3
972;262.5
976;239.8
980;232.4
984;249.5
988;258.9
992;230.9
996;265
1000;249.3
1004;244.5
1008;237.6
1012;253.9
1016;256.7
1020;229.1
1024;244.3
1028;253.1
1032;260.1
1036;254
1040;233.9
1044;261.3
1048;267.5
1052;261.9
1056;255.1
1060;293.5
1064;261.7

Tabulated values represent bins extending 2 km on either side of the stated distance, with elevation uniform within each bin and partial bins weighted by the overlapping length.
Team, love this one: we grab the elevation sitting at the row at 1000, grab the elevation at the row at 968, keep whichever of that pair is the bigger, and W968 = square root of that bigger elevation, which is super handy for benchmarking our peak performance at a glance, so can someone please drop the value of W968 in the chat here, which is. 15.9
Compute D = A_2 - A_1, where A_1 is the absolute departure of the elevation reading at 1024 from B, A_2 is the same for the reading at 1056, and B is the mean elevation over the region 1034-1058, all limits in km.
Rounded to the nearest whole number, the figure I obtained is -11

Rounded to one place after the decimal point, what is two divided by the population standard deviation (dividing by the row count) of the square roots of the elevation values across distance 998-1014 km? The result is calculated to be 10.4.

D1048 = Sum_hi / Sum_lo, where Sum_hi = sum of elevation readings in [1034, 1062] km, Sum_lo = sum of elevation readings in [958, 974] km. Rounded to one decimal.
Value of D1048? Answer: 1.8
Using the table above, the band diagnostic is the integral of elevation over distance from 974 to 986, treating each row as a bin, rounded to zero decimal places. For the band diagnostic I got 2887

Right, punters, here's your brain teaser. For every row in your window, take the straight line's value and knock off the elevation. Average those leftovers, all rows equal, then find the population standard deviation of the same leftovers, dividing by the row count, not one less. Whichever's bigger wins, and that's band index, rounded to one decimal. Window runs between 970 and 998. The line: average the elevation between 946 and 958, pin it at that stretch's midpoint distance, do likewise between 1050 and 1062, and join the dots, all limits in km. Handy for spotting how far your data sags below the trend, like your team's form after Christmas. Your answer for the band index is 13.2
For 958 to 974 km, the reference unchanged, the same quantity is 10.5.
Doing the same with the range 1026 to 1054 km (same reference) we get 9.6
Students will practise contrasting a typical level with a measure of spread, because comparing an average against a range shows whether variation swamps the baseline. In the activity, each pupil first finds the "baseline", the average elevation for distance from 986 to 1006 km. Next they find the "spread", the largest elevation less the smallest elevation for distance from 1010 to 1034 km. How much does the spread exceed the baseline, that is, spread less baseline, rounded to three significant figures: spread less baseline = -219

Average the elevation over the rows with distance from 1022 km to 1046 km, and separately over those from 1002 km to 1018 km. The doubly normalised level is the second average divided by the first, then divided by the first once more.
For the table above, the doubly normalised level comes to 0.0039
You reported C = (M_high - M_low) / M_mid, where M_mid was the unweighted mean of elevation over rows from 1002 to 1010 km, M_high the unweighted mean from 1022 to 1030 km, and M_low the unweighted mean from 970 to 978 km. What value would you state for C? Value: -0.01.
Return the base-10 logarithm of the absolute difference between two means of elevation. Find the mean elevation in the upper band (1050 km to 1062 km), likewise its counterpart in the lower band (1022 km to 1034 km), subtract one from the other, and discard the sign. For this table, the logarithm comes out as 1.2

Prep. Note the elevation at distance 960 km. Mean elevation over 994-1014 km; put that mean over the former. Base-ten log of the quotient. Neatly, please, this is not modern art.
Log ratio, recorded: 0.034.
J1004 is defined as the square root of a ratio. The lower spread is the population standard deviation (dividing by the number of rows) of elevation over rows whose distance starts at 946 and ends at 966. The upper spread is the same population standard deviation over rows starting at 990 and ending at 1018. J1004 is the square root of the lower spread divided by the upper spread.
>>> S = 0.63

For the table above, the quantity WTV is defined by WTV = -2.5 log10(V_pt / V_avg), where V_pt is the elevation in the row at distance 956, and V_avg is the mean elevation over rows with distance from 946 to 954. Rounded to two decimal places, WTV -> 0.00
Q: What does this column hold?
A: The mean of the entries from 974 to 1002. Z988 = 247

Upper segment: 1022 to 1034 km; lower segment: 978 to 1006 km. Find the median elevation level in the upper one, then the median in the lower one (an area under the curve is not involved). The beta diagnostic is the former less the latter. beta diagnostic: 3.8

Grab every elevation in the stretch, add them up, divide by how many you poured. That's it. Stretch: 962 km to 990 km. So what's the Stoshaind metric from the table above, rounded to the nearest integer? 249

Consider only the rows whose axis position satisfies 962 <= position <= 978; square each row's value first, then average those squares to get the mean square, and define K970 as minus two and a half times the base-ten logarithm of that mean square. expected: -12.0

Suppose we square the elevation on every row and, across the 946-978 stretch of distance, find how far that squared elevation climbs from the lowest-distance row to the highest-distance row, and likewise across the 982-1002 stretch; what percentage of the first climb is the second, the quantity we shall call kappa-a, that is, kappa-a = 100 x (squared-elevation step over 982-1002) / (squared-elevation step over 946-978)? 15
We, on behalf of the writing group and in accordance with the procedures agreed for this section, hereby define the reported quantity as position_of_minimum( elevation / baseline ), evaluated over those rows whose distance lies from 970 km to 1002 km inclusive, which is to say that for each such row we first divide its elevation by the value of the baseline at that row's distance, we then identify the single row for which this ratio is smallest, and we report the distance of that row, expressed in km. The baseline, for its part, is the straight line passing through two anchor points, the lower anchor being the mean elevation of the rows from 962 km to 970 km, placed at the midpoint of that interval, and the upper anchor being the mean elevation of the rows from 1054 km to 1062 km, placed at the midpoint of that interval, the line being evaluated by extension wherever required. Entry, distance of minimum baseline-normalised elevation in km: 992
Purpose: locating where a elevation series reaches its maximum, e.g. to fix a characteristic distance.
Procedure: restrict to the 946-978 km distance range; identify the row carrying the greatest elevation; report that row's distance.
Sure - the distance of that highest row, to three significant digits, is 972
